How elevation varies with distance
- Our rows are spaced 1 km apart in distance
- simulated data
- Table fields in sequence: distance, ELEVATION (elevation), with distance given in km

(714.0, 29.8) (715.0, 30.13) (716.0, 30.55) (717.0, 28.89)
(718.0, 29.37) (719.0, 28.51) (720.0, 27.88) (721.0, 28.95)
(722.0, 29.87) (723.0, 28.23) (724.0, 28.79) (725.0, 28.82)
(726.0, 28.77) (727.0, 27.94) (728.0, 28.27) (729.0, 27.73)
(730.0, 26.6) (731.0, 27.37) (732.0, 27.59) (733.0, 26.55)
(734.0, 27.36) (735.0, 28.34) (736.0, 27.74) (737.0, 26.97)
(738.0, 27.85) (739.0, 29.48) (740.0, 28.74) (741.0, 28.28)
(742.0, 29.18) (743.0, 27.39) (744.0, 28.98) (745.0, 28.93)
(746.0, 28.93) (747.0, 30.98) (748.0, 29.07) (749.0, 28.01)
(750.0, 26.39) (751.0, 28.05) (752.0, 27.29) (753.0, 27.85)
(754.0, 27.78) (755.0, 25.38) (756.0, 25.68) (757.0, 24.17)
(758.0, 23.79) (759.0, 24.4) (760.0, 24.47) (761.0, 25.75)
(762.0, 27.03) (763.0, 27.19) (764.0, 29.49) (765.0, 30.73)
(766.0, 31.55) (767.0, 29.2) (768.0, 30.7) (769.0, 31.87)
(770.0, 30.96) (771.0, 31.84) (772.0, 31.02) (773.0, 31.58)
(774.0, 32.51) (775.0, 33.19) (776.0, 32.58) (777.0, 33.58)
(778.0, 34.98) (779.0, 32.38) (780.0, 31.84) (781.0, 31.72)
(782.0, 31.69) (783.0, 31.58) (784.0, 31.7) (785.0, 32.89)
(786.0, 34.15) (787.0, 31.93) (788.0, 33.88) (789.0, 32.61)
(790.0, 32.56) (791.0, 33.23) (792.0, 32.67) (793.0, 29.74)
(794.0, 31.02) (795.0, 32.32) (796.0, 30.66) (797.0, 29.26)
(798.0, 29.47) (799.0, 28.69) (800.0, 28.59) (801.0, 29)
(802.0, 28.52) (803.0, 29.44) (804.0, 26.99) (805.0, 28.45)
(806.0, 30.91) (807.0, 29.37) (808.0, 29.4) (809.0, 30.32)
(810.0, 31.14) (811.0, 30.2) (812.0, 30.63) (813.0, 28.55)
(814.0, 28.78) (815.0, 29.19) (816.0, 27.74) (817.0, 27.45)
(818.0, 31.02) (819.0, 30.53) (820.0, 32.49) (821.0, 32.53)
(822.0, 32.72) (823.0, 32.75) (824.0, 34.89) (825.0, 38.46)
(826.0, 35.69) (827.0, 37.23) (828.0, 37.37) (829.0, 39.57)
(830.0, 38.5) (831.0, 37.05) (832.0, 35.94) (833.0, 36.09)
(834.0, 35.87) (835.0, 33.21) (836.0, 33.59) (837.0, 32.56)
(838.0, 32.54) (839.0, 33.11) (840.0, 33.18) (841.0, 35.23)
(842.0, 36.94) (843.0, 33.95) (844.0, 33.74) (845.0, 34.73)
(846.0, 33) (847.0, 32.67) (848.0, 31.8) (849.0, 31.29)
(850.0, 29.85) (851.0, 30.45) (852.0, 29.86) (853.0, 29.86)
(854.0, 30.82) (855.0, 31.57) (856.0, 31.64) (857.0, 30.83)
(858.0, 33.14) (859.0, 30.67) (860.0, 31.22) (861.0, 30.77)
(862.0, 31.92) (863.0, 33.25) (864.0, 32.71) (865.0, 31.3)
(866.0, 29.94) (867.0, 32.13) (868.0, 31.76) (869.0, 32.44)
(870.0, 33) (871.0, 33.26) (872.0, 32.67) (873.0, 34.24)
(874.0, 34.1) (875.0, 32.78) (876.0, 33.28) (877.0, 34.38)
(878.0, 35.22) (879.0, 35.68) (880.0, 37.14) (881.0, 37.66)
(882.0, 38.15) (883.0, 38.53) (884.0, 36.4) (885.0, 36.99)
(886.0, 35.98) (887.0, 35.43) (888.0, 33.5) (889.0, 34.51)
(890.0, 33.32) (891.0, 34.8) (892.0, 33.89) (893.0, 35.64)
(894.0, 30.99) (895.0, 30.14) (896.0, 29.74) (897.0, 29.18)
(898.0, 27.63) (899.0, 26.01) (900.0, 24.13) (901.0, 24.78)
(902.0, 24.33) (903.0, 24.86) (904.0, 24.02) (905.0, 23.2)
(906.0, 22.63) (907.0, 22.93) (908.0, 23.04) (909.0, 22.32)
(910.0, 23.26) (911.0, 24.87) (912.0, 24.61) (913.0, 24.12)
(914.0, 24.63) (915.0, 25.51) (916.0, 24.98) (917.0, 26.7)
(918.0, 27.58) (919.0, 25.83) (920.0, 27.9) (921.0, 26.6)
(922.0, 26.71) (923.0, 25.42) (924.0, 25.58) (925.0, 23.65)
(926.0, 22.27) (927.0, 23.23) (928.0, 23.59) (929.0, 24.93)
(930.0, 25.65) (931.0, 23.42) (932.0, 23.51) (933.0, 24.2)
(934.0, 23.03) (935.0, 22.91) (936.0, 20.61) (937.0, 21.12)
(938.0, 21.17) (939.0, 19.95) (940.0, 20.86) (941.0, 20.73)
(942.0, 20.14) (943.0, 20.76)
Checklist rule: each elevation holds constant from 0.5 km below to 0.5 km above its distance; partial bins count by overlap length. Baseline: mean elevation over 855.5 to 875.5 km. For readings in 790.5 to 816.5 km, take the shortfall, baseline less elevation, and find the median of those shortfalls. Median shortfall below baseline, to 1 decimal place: 2.8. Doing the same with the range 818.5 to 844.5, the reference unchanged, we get -2.2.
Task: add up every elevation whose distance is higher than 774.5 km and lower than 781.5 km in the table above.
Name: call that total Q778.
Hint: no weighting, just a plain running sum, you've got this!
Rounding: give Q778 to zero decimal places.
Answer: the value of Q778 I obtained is 230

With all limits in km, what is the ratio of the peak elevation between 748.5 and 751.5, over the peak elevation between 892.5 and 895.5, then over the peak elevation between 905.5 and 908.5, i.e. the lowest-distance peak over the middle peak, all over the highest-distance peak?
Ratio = 0.034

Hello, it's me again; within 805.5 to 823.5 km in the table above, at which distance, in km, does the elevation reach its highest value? 823.0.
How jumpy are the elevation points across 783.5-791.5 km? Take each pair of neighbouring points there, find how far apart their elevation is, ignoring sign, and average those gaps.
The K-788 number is 1.2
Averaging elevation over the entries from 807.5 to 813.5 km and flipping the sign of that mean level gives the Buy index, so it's -30.0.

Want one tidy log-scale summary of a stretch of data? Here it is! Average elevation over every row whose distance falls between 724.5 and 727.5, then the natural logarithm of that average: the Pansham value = 3.35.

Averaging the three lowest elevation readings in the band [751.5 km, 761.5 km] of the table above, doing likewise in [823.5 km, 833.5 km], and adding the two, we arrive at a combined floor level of 59.6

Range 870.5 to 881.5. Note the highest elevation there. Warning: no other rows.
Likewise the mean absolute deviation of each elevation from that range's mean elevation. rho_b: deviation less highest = -36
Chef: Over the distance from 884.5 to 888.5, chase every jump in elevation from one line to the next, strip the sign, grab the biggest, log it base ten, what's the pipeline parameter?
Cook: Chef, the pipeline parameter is 0.29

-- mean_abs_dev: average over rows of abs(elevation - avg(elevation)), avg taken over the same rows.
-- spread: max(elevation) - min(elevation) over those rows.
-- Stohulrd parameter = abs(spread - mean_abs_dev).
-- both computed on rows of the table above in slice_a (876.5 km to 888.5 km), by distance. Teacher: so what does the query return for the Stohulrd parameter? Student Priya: 3.8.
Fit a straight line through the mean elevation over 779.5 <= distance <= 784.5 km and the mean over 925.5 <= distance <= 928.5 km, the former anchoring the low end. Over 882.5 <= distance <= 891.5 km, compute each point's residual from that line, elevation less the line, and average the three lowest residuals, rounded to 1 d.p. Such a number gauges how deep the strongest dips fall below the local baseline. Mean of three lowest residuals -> 8.5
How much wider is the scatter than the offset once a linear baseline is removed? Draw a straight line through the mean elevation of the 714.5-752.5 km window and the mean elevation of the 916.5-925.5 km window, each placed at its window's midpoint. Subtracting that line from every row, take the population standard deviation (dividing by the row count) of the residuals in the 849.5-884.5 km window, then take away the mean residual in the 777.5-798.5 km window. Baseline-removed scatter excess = -1.7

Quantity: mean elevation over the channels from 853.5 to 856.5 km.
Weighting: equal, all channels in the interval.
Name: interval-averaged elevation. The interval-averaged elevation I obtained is 31.3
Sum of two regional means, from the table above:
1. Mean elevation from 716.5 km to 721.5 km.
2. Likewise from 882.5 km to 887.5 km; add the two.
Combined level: 65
